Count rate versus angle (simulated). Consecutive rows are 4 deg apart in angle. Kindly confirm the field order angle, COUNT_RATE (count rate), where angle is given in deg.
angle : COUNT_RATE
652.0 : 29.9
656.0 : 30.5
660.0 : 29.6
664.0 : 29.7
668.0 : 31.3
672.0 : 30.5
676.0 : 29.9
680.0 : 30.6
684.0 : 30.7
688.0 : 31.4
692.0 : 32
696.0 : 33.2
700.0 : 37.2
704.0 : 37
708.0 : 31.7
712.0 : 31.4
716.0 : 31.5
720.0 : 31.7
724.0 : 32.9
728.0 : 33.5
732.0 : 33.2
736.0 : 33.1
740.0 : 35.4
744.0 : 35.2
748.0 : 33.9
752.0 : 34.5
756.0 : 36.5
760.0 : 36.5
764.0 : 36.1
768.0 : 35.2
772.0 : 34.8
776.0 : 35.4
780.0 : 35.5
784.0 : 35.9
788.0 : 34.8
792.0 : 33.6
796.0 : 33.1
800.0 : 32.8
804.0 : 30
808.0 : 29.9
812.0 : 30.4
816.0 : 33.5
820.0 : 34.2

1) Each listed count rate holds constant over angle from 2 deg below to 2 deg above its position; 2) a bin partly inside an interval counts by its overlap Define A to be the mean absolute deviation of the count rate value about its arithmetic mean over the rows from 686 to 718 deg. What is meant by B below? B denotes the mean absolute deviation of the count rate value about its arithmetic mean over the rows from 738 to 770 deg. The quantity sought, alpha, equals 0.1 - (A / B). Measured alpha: -2.7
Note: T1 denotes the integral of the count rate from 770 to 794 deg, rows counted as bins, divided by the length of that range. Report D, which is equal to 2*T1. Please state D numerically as 70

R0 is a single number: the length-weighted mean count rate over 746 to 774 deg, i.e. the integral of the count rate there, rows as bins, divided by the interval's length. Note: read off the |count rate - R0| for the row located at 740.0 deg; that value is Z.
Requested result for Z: 0.0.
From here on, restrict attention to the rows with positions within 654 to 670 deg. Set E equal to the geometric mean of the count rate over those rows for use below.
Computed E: 30.3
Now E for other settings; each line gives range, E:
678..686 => 30.6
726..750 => 34.0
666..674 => 30.9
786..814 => 32.0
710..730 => 32.2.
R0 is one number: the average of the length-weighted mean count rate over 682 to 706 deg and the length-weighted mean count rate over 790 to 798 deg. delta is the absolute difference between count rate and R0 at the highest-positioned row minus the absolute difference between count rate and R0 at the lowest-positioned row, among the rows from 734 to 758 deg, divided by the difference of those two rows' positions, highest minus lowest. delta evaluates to 0.13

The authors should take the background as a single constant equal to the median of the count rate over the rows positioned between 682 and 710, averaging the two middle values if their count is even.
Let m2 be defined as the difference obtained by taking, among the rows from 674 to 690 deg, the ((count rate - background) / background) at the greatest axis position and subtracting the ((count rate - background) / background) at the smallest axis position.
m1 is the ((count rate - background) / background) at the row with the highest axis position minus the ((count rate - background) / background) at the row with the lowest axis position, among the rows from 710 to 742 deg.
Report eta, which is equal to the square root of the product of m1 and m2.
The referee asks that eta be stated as 0.077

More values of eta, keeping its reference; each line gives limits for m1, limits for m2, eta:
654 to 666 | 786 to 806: 0.061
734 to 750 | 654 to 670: 0.025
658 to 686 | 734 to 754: 0.039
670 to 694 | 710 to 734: 0.051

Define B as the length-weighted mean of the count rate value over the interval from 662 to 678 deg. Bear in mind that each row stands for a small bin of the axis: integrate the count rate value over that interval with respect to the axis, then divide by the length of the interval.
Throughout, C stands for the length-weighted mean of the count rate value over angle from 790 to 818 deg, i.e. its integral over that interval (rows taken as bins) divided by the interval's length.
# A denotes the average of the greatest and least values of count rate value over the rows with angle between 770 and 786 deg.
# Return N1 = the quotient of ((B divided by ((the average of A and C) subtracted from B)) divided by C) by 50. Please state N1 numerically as -0.006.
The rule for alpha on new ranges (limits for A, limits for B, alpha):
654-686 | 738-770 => -0.5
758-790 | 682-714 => -0.1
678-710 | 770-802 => -2.0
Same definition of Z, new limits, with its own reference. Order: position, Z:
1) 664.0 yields 5.7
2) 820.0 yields 1.2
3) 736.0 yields 2.3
